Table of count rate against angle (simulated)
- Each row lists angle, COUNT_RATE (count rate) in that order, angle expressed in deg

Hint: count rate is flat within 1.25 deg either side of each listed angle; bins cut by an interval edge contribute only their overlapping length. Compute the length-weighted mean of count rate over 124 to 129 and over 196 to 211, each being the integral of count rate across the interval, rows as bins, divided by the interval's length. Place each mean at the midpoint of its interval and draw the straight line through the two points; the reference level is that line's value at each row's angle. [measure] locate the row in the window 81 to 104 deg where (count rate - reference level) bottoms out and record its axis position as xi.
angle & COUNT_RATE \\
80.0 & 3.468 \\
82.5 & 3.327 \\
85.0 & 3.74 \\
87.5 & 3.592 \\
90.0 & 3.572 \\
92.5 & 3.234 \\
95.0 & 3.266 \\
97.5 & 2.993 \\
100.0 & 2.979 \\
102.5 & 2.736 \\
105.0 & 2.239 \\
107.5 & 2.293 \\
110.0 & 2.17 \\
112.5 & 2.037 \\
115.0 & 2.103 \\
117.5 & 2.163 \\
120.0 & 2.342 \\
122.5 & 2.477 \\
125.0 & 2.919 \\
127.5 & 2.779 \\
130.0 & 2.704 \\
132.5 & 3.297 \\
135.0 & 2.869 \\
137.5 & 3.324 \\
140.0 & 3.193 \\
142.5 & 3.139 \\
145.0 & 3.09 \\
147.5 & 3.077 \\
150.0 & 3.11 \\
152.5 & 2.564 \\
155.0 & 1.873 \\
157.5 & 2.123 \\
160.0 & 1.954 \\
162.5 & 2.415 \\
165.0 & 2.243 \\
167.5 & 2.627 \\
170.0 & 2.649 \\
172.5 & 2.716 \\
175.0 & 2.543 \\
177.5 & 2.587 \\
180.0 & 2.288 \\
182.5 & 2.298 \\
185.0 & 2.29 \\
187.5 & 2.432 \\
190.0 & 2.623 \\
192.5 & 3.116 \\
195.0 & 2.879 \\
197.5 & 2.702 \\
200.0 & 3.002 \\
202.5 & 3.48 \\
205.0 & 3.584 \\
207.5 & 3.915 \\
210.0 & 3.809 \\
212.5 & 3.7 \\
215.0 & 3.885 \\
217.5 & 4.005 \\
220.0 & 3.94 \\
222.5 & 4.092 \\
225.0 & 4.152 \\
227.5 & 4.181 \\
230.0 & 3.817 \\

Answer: 102.5 deg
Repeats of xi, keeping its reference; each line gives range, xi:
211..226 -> 212.5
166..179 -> 175.0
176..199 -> 185.0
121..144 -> 122.5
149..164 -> 155.0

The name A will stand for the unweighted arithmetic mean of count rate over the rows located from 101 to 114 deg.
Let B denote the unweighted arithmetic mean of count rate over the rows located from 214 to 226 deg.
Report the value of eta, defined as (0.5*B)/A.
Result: 0.9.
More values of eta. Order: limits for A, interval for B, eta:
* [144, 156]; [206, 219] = 0.7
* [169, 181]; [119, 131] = 0.5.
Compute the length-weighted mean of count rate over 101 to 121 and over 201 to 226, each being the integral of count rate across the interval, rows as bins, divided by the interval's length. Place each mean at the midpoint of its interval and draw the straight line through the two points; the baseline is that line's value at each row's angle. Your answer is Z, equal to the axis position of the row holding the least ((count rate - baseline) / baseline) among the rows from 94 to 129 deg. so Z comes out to 112.5 deg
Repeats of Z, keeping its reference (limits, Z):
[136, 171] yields 155.0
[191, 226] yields 197.5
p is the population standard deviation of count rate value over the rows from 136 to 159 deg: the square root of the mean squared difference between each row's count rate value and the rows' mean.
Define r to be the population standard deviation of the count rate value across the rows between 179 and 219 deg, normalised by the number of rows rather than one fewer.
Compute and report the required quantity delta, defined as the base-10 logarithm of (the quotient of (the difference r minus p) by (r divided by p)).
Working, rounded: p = 0.49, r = 0.62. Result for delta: -1.0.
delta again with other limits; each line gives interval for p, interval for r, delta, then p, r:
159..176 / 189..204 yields -1.5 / 0.25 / 0.28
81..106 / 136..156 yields -1.7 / 0.43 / 0.45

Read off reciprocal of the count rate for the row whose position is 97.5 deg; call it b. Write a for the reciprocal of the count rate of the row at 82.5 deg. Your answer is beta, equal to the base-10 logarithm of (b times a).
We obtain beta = -1.00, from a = 0.30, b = 0.33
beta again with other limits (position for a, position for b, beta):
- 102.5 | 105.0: -0.79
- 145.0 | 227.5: -1.11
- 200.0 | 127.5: -0.92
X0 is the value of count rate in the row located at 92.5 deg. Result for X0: 3.234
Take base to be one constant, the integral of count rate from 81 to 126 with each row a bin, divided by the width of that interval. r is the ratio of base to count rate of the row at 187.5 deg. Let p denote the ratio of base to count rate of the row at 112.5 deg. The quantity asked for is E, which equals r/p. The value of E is 0.84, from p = 1.37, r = 1.15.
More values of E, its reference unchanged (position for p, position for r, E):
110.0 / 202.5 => 0.62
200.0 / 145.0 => 0.97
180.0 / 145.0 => 0.74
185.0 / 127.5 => 0.82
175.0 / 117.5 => 1.18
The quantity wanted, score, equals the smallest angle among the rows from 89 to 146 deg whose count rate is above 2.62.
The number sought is 90.0 deg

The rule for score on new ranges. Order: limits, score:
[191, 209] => 192.5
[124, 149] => 125.0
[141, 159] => 142.5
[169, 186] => 170.0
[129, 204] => 130.0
